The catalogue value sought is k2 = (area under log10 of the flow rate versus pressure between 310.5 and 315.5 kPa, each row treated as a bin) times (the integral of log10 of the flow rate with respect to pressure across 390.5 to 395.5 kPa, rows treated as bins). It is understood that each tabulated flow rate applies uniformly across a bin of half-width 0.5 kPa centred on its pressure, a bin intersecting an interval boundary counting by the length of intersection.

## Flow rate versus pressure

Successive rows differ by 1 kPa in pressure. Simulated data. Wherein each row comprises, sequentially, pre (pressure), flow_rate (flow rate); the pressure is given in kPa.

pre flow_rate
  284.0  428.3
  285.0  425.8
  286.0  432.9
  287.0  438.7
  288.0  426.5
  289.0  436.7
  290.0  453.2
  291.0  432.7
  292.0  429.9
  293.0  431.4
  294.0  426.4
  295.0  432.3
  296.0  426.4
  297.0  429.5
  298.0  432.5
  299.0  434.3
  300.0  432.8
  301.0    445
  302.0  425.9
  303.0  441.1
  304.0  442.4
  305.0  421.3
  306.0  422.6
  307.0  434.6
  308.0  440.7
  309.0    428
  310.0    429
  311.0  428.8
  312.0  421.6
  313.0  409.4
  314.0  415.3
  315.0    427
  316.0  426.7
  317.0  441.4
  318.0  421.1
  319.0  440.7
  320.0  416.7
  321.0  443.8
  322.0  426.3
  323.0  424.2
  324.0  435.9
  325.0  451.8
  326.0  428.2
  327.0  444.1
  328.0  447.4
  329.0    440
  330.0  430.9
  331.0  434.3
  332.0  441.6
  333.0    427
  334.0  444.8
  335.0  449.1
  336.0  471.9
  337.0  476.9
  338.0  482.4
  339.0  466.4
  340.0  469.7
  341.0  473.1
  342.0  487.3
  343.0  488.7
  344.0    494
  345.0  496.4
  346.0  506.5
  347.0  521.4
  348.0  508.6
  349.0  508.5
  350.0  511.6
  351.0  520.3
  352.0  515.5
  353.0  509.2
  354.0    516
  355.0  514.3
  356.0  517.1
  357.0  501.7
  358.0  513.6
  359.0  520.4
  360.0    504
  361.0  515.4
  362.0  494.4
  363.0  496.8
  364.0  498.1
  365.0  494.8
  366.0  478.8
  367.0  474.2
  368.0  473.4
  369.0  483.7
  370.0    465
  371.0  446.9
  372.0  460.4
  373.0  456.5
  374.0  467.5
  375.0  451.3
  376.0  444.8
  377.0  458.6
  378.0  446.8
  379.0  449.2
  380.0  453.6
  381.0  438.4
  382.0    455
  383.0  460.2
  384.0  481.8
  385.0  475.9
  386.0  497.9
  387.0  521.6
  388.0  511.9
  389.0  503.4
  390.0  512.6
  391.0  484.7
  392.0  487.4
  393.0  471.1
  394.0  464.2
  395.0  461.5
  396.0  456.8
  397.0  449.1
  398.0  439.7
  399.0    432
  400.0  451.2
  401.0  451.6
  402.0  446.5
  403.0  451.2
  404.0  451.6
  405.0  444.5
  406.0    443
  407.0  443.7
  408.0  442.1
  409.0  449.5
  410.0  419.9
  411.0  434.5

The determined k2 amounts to 175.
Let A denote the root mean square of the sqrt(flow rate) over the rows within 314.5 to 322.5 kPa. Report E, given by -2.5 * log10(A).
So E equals -3.29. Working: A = 20.7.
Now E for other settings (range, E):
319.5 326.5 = -3.29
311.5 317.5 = -3.28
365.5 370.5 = -3.35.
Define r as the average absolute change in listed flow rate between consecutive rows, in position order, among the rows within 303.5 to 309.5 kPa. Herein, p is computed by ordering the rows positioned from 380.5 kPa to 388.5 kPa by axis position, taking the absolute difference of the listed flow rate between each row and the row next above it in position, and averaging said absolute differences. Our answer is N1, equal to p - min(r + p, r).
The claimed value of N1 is 4.3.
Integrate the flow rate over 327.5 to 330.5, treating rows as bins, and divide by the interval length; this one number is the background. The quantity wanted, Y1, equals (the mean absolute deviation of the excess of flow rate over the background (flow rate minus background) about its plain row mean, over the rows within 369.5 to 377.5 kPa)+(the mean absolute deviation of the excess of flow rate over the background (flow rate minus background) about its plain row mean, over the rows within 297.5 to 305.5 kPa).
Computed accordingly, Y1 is 12.8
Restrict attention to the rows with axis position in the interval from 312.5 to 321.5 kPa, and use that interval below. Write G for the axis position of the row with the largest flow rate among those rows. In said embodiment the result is 321.0 kPa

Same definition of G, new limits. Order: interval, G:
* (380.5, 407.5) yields 387.0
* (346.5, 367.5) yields 347.0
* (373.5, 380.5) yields 374.0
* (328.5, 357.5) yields 347.0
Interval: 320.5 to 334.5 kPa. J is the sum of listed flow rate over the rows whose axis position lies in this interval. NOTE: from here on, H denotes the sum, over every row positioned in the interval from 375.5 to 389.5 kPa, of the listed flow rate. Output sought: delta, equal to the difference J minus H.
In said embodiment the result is -479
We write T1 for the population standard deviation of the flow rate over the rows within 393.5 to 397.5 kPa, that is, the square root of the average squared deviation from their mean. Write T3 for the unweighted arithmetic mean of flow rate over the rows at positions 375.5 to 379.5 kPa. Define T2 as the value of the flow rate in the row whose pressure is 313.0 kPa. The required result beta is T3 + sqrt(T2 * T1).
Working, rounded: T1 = 5.7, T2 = 409.4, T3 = 450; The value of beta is 498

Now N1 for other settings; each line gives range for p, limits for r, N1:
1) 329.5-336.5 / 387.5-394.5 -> -0.2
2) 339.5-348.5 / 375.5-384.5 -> -3.3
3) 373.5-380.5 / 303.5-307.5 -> -2.3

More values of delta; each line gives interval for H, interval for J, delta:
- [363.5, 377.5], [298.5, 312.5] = -506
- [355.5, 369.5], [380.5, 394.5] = -200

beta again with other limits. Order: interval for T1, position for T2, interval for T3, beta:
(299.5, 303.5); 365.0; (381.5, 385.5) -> 529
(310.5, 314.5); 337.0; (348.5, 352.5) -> 573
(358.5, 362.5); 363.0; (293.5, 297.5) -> 499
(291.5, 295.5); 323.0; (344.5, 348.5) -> 539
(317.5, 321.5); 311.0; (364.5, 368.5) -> 552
